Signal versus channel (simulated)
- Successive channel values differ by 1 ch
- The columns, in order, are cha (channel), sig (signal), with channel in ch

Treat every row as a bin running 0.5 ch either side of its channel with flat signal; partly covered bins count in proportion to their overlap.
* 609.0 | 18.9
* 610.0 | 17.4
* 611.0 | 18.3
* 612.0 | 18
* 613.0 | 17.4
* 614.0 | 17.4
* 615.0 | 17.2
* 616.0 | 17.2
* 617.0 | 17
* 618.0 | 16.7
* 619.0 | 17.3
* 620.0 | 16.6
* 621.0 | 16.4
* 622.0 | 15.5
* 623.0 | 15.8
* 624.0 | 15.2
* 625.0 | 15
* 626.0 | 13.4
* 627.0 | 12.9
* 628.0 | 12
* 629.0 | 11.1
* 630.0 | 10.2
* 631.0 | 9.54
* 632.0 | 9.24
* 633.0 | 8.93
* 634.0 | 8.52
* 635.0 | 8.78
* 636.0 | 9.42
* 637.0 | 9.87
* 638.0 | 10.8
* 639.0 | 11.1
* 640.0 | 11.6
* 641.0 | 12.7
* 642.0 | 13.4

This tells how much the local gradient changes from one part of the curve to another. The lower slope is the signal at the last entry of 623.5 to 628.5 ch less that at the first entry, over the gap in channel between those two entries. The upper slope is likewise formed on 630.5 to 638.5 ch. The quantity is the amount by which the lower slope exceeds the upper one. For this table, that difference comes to -1.0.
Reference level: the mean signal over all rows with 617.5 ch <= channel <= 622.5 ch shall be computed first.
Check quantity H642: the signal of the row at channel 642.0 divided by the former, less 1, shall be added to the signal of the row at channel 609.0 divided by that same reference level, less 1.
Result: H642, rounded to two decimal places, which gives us -0.04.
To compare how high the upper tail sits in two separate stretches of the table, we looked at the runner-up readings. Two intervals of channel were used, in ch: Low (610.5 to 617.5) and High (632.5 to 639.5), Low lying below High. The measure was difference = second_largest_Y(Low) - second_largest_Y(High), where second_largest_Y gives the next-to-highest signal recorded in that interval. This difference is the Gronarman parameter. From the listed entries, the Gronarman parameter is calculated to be 7.2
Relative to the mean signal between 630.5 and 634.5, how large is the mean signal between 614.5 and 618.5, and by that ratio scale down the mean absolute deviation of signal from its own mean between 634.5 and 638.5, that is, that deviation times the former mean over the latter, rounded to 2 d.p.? 0.33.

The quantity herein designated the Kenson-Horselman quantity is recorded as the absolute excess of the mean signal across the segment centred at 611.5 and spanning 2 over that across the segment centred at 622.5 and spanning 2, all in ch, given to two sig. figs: 2.5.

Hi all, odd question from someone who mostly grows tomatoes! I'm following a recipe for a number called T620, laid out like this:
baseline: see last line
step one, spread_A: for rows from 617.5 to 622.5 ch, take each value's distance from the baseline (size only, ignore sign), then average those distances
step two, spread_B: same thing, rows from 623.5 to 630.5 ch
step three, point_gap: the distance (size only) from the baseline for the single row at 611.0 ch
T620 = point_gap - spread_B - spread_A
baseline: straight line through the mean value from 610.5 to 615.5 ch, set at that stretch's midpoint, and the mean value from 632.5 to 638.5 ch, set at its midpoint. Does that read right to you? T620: -2.2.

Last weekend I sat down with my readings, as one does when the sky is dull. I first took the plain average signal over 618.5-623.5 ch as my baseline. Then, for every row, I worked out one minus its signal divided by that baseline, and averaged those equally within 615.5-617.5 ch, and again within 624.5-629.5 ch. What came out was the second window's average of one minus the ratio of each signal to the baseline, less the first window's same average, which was 0.26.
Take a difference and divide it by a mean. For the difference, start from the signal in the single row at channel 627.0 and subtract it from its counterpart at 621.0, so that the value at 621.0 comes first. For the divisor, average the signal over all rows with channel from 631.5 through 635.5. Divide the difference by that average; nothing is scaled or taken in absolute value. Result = 0.39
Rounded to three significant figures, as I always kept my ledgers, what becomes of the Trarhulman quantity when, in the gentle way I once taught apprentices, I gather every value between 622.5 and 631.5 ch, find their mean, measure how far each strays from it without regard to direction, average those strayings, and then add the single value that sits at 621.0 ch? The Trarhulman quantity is 18.3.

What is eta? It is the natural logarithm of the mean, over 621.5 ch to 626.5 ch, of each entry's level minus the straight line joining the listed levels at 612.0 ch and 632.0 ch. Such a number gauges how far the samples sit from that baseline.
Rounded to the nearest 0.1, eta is 0.8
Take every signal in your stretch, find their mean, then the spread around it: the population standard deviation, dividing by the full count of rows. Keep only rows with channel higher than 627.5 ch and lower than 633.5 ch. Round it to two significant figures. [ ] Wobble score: 1.1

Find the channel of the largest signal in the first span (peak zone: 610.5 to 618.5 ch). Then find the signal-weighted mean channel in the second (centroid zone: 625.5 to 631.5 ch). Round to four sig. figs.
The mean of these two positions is 619.6 ch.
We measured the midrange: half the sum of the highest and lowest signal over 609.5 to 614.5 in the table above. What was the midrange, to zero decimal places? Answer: 18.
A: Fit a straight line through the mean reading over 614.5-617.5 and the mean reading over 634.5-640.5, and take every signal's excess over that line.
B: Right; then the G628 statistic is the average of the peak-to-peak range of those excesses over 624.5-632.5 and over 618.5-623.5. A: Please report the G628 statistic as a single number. 2.2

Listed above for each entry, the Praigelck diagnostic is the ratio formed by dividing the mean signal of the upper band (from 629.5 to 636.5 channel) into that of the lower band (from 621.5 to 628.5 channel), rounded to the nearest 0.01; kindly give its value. 1.54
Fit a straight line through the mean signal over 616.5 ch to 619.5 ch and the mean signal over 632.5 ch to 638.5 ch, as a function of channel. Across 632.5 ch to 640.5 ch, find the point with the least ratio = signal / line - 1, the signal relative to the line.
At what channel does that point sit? 634.0 ch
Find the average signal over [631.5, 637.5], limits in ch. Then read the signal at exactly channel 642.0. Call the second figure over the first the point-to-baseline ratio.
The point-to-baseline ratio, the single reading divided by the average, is 1.47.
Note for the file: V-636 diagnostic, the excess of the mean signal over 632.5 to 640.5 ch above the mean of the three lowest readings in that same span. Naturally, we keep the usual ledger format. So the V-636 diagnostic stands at 1.13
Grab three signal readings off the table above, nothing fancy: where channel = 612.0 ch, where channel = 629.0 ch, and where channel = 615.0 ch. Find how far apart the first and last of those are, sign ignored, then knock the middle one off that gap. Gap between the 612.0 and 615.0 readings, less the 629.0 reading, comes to -10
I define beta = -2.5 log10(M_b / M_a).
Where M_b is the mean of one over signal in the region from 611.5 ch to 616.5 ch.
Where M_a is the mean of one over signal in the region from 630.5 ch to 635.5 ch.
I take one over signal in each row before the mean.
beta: 0.72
